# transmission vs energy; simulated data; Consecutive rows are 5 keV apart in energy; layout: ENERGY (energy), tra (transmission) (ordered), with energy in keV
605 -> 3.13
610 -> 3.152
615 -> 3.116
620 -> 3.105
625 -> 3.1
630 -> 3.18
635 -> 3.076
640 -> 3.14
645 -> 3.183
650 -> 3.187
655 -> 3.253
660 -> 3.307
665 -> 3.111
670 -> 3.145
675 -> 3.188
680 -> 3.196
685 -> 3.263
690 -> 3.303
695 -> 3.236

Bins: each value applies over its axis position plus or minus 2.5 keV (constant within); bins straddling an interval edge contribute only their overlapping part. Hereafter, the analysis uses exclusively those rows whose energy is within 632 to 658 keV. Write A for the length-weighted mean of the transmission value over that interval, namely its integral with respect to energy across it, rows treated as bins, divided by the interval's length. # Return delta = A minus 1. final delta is 2.17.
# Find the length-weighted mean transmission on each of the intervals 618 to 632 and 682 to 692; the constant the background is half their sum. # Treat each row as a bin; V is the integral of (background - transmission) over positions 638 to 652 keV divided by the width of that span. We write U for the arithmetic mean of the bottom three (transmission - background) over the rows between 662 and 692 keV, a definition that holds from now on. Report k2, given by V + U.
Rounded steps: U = -0.054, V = 0.03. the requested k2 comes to -0.02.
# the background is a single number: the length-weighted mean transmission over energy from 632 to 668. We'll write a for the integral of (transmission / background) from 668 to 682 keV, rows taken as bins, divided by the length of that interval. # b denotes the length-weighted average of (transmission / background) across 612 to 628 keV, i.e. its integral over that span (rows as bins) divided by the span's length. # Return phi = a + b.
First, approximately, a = 1.00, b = 0.978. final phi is 1.98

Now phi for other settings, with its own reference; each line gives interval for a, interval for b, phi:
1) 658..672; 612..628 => 1.98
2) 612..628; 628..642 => 1.96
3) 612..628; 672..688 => 1.99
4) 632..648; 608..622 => 1.97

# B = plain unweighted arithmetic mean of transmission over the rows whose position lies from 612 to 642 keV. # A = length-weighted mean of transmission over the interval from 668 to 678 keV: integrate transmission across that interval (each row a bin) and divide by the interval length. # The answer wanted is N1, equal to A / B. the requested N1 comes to 1.02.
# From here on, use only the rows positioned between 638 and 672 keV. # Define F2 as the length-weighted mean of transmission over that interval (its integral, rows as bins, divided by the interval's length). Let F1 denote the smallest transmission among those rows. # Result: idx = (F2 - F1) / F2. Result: 0.025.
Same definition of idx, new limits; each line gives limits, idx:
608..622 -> 0.006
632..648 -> 0.019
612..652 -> 0.019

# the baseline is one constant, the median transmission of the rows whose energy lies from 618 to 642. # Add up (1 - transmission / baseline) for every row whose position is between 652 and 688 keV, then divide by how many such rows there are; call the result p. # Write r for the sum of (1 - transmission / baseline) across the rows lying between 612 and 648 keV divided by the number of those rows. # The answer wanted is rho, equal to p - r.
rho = -0.03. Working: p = -0.033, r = -0.008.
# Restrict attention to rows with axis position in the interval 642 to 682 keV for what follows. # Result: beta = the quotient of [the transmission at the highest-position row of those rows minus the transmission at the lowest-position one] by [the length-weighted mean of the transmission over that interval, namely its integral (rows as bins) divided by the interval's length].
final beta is 0.004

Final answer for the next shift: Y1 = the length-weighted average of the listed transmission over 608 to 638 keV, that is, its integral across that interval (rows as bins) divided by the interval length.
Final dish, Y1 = 3.12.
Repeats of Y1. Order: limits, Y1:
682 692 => 3.28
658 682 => 3.19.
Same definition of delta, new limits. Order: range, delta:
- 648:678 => 2.20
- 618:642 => 2.12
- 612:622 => 2.11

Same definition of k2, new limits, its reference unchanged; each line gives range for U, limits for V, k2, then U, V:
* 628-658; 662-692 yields -0.07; -0.070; 0.00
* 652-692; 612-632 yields 0.02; -0.054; 0.08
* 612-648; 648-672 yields -0.11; -0.109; 0.00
